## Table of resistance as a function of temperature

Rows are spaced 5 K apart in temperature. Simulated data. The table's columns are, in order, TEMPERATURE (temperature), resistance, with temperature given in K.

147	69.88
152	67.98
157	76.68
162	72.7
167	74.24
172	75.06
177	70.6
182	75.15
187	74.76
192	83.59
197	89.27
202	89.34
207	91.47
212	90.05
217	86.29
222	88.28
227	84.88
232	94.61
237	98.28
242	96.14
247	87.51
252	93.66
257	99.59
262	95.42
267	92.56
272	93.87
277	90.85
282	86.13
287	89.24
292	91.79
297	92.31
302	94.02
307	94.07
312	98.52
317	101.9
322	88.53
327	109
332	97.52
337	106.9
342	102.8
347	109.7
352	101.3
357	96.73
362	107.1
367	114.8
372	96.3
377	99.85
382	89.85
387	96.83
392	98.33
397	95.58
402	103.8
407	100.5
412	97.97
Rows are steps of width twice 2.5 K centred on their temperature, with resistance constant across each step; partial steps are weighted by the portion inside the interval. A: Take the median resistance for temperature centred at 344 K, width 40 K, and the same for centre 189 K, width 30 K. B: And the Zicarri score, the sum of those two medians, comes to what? 184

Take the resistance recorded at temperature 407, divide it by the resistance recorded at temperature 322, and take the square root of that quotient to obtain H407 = 1.07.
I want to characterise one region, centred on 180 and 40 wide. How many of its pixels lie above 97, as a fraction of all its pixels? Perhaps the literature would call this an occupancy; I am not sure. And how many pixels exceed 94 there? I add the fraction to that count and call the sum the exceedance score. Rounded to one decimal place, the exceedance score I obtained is 0.0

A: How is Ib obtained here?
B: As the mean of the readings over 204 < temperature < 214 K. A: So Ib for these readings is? 91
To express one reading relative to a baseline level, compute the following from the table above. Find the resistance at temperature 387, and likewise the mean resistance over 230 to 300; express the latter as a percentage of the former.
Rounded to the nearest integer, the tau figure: 96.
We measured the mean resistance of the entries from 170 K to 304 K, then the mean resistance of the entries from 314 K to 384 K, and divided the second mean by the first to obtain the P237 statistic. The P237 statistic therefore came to 1.15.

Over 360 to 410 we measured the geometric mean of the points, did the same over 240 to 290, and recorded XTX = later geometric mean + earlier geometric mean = 192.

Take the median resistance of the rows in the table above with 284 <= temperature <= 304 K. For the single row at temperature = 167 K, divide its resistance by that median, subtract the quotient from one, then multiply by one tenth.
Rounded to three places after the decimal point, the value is 0.019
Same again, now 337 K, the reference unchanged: -0.016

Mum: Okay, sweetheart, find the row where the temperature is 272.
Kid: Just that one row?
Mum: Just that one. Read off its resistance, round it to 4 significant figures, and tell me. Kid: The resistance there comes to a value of 93.87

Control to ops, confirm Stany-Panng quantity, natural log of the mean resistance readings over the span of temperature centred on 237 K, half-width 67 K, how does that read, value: 4.49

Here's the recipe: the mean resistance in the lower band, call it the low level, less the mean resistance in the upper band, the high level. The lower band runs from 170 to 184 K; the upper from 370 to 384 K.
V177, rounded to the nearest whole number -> -22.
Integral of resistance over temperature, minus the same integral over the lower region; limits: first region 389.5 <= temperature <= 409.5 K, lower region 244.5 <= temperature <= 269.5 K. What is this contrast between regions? -353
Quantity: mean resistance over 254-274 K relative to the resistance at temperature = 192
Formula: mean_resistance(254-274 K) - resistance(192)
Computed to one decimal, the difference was 11.8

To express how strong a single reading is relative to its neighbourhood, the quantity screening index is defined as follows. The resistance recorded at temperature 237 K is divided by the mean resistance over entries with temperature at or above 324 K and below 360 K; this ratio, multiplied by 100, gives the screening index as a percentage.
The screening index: 95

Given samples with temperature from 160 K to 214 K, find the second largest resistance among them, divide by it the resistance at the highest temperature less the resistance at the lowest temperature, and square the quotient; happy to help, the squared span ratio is 0.037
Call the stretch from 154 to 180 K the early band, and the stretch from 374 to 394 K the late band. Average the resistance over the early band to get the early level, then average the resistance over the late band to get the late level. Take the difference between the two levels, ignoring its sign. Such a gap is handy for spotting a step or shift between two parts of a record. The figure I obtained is 22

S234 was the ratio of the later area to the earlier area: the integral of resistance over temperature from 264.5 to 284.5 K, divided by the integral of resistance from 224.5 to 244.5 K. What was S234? 0.97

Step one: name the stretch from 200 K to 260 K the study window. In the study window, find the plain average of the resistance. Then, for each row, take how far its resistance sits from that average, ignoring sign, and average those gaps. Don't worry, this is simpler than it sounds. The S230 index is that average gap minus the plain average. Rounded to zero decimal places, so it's -88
